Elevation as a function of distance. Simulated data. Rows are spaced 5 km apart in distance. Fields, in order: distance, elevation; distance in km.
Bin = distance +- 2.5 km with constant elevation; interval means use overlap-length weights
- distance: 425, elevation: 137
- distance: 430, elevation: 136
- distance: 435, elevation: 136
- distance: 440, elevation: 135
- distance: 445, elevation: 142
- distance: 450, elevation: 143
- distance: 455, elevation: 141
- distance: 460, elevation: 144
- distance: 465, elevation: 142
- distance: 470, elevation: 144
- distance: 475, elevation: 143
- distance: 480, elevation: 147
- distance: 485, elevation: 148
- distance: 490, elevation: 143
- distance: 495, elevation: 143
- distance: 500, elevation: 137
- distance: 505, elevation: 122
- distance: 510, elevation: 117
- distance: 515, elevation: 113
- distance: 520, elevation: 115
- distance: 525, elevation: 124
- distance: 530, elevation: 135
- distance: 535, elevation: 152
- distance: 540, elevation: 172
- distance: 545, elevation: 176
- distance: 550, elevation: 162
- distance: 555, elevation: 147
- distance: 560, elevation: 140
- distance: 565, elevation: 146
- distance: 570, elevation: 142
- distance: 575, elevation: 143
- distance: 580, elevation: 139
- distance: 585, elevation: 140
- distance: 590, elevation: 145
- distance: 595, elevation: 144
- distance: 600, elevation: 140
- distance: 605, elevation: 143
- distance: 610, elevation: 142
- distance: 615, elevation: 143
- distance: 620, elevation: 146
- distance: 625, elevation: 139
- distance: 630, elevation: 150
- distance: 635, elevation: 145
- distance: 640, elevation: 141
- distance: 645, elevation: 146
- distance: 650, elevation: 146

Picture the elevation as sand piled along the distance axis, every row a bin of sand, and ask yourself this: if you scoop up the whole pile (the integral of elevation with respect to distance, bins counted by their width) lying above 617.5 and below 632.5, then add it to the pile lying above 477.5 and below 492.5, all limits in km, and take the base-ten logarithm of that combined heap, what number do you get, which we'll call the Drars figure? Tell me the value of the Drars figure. 3.64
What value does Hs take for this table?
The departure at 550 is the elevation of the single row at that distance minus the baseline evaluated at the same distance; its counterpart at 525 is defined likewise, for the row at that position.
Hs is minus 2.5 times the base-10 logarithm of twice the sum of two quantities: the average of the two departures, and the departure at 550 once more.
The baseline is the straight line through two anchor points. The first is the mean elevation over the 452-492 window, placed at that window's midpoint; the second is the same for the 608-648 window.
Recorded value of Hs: -3.8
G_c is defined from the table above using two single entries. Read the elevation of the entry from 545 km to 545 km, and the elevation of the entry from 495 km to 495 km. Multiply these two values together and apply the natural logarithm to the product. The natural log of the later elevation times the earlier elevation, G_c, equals 10.1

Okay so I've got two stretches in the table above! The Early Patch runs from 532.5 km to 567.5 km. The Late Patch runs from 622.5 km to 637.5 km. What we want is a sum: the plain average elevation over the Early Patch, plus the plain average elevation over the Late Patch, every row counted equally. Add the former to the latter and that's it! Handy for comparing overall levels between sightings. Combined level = 301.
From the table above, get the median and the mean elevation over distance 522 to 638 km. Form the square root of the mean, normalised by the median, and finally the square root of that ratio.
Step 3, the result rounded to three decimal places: 0.291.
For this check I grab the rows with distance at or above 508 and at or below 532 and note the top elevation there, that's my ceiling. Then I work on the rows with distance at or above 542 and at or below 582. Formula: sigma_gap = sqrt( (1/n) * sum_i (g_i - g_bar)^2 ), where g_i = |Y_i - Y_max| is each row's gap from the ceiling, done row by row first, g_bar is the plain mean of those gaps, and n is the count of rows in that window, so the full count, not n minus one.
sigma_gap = 12.1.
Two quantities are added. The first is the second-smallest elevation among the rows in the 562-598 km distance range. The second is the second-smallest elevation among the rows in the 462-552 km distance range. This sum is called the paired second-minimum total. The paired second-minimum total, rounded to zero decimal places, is 255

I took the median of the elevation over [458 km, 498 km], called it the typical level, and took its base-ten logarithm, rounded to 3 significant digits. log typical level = 2.16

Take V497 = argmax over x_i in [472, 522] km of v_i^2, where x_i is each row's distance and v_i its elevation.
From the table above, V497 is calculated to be 485 km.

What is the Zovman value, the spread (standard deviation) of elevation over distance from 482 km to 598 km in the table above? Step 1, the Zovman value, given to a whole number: 16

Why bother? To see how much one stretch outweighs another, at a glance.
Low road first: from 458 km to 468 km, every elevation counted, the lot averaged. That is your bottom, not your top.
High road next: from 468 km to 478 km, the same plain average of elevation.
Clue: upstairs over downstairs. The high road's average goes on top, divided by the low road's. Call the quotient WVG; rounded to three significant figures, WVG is 1.00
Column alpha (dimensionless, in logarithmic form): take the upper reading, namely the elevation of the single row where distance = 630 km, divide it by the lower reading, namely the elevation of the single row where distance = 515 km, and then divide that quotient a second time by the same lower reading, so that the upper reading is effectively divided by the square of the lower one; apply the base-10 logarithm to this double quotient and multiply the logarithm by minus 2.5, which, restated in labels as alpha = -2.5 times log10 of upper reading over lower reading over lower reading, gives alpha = 4.83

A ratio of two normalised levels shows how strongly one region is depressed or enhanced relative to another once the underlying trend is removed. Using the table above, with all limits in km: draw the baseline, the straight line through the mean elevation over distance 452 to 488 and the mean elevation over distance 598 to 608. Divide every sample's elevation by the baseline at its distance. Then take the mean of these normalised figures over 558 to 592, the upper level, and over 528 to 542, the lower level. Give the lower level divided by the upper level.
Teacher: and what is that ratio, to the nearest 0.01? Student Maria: 1.07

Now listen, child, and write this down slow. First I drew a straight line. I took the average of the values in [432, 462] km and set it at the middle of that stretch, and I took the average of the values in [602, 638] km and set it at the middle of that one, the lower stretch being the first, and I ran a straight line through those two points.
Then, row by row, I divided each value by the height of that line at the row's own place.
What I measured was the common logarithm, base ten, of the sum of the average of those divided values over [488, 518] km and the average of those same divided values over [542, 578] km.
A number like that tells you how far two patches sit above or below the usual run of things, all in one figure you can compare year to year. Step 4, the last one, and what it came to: 0.295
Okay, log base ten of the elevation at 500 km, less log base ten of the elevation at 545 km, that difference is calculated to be -0.11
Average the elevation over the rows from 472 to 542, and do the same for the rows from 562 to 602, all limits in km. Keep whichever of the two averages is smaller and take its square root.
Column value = 11.7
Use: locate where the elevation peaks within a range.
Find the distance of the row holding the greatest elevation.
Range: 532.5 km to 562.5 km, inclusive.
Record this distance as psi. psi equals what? 545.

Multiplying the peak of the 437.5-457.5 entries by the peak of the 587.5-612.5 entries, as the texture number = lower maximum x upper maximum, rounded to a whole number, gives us 20735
